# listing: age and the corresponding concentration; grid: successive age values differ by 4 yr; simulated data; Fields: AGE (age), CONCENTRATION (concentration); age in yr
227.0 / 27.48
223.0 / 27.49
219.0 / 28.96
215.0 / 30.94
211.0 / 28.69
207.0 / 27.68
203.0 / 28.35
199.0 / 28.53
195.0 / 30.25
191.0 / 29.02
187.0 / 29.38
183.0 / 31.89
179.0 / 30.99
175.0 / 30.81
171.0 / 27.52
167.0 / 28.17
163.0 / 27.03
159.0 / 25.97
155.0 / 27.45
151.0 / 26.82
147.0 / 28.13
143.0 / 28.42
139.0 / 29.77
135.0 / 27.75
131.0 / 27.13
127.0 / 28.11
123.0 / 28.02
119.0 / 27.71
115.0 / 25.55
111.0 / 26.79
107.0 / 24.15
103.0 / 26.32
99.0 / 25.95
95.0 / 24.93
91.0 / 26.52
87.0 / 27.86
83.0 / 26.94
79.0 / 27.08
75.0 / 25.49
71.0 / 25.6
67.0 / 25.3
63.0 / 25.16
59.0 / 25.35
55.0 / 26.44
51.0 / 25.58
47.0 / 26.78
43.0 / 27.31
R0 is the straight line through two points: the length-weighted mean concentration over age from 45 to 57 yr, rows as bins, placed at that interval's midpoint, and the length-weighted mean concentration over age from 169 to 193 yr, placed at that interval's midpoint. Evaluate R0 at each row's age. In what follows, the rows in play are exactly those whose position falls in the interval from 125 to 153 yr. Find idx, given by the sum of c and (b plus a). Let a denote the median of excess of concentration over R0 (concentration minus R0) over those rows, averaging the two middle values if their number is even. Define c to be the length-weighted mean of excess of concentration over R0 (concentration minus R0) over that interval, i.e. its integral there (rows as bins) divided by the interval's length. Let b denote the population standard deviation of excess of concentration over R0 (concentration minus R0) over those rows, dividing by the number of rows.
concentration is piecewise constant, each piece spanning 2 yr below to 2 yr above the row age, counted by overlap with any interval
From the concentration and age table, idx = -0.64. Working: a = -0.8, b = 0.94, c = -0.73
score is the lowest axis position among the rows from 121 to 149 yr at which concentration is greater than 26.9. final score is 123.0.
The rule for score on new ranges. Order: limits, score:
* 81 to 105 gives 83.0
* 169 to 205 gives 171.0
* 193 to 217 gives 195.0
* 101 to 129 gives 119.0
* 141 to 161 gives 143.0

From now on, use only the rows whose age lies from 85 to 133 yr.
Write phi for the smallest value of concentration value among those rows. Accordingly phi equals 24.15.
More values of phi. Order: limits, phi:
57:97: 24.93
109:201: 25.55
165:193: 27.52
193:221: 27.68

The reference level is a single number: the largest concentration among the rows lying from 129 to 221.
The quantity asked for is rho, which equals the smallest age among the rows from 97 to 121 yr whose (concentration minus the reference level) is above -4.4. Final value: 119.0 yr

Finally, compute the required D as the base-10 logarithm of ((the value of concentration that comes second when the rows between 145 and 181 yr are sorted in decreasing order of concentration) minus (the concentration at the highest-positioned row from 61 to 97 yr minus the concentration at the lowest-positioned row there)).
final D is 1.49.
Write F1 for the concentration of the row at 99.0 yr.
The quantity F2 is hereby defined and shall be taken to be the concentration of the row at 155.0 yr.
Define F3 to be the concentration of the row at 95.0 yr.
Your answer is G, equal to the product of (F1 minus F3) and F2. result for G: 28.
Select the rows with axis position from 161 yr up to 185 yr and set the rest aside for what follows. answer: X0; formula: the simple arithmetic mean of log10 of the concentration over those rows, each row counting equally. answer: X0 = 1.47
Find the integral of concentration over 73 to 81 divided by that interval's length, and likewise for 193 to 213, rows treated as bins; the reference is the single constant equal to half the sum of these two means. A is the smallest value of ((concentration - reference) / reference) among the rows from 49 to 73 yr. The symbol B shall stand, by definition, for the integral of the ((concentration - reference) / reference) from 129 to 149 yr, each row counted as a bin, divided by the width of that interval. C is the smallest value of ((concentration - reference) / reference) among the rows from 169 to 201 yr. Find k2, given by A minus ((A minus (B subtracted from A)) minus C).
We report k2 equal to -0.11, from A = -0.085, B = 0.027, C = 0.00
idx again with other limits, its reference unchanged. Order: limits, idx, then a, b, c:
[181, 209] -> -0.73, -1.2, 1.49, -1.03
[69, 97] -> -0.72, -0.9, 0.98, -0.82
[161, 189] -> 0.50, -0.7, 1.59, -0.37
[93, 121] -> -2.61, -1.7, 0.99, -1.93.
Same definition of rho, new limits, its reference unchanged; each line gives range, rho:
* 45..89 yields 87.0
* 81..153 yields 87.0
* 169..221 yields 171.0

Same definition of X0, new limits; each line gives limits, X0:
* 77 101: 1.42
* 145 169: 1.44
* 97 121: 1.42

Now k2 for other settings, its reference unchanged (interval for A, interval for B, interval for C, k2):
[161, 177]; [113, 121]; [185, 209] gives 0.02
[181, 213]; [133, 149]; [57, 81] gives -0.12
